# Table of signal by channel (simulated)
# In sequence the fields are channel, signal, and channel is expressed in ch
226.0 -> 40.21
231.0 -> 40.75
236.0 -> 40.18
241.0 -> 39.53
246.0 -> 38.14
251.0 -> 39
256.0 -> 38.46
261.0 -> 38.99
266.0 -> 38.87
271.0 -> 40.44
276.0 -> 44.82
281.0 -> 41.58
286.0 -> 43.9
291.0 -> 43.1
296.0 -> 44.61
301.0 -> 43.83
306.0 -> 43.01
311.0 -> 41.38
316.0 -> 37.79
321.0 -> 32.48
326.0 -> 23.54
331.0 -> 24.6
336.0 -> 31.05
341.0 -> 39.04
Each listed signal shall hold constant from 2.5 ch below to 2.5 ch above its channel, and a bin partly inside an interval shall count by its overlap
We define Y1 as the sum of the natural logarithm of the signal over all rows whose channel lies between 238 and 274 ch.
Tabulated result 26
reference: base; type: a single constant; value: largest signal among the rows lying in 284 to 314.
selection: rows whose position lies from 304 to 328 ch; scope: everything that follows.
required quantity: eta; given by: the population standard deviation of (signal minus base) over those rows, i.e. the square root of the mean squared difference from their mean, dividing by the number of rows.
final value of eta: 7.0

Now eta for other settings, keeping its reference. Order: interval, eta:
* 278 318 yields 2.0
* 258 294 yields 2.2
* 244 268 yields 0.3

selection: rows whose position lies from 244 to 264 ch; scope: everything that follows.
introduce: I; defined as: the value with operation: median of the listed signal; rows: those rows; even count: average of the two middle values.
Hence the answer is 38.7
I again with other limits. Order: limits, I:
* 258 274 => 39.0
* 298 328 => 39.6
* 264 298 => 43.1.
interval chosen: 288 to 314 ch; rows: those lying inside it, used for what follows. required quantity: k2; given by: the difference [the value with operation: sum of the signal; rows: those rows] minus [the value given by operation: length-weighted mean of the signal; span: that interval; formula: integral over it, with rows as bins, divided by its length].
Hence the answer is 173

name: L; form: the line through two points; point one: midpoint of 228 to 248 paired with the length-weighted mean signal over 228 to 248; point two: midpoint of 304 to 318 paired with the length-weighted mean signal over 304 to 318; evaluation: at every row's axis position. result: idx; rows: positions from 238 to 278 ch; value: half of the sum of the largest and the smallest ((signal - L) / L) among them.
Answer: 0.04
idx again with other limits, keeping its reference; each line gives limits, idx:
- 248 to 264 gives -0.03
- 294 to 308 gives 0.08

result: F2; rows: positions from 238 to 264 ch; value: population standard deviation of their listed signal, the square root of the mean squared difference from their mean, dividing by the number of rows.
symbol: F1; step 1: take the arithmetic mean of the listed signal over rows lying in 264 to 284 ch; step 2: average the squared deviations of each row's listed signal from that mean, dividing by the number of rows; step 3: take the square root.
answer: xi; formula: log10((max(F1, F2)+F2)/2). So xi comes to 0.1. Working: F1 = 2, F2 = 0.5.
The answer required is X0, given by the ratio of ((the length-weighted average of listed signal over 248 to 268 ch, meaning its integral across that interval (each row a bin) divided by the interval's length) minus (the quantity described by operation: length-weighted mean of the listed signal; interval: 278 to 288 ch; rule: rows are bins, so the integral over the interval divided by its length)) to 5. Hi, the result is -0.8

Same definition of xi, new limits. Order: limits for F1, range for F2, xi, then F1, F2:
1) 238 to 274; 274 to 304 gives 0.0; 1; 1.1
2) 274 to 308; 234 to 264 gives -0.1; 1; 0.7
